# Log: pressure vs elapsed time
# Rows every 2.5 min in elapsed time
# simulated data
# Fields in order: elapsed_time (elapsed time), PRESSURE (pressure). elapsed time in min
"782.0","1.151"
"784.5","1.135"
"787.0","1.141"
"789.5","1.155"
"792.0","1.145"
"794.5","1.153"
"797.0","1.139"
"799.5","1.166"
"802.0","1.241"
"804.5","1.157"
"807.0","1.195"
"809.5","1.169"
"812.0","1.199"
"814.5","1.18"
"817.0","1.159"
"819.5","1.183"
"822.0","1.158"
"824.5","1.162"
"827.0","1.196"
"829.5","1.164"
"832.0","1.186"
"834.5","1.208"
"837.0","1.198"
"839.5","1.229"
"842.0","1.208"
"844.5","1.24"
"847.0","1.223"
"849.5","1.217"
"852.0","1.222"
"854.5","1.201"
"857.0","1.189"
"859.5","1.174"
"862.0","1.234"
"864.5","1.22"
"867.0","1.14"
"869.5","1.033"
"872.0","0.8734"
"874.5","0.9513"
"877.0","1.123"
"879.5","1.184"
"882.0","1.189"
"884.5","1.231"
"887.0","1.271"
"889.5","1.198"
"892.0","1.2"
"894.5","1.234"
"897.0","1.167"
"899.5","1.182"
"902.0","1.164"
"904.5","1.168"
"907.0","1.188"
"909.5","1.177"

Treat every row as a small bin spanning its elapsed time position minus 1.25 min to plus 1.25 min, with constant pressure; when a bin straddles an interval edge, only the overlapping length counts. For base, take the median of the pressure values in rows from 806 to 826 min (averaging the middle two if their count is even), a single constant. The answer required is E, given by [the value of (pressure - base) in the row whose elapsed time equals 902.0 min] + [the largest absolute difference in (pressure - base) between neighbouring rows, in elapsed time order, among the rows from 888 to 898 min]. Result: 0.06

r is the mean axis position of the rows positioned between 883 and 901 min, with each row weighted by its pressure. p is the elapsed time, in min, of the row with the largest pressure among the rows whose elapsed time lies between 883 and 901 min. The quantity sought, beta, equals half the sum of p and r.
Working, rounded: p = 887.0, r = 891.9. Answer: 889.5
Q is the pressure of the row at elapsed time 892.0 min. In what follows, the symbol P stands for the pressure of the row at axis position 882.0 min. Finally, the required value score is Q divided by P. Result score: 1.01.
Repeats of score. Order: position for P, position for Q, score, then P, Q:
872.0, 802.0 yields 1.42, 0.8734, 1.241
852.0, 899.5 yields 0.97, 1.222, 1.182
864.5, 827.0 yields 0.98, 1.22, 1.196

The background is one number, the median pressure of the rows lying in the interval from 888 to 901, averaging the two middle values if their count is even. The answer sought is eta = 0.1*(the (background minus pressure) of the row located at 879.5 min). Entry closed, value 0.001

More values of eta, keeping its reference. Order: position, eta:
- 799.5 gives 0.003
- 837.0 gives 0.000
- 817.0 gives 0.004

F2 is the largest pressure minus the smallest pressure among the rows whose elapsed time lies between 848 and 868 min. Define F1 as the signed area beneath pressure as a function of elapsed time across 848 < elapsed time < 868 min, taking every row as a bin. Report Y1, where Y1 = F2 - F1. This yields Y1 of -23.92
